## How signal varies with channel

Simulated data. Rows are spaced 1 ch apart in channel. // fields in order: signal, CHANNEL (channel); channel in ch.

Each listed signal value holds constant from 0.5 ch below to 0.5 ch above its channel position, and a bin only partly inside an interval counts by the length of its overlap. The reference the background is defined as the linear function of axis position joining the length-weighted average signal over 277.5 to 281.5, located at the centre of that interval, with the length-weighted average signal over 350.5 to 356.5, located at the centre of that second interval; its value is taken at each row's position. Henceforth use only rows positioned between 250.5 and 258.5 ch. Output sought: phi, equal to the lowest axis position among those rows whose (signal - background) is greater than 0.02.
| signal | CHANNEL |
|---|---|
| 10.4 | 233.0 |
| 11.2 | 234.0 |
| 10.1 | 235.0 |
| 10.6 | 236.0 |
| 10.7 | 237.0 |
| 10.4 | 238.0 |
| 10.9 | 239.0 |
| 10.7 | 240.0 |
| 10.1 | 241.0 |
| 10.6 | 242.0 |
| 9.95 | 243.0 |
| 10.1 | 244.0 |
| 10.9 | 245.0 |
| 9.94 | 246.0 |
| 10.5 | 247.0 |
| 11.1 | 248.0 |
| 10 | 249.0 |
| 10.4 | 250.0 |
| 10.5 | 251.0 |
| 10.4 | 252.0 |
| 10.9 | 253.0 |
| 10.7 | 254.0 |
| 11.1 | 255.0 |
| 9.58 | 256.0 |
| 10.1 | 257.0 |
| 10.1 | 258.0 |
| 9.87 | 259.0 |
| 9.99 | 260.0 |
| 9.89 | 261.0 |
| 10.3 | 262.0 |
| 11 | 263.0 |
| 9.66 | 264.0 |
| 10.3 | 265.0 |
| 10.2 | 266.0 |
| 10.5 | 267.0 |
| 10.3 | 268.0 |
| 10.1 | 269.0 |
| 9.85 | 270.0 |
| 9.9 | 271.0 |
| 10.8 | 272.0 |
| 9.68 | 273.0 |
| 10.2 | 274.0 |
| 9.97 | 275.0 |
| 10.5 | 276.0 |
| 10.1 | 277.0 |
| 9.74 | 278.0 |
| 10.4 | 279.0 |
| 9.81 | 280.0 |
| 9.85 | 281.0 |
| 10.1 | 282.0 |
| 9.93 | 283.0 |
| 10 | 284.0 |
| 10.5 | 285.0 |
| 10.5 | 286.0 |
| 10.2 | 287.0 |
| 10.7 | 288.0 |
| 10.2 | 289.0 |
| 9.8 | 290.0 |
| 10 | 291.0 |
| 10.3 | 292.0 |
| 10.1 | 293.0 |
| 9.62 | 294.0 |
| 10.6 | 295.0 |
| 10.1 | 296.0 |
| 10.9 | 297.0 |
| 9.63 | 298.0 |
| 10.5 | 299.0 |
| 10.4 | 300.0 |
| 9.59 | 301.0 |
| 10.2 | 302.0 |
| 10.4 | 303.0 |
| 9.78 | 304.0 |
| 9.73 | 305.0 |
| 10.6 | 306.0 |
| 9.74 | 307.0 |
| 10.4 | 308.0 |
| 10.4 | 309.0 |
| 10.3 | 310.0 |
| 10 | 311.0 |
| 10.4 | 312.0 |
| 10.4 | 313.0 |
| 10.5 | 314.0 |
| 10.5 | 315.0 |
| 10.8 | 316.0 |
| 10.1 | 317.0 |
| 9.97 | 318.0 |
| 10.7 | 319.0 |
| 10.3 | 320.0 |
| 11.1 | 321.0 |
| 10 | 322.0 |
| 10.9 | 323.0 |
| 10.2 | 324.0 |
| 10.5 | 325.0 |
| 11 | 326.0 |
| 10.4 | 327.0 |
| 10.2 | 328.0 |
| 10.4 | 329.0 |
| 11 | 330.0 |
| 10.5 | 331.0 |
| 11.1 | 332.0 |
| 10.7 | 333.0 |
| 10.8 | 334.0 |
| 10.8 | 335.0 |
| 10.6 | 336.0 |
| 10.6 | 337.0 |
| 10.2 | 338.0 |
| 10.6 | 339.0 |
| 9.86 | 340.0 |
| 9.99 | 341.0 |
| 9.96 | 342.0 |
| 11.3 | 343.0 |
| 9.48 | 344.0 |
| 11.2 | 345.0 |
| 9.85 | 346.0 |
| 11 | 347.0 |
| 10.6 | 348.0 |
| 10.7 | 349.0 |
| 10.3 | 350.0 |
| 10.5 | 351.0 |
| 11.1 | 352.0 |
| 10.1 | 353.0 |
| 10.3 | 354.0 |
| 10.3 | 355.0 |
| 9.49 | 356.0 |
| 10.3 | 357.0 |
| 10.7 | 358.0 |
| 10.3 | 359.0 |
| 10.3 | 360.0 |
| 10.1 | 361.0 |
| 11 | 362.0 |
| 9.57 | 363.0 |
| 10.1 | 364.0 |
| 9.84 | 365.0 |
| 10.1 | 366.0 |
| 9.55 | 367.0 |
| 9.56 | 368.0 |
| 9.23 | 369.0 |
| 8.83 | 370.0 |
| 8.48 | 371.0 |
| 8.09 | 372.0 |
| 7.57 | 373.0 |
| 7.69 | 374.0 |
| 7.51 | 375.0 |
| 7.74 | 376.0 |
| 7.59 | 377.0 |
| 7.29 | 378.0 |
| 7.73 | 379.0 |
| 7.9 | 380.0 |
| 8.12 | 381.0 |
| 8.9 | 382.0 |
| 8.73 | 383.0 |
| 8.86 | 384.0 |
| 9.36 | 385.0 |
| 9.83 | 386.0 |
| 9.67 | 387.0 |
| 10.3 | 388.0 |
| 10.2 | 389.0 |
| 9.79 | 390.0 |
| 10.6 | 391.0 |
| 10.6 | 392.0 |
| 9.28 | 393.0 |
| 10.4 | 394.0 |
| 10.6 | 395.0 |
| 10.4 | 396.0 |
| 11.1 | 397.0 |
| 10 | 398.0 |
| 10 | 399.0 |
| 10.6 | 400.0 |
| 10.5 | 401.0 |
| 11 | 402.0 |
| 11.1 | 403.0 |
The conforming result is 251.0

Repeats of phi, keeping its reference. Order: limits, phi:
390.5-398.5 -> 391.0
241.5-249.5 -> 242.0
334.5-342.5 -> 335.0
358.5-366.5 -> 362.0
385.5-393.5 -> 391.0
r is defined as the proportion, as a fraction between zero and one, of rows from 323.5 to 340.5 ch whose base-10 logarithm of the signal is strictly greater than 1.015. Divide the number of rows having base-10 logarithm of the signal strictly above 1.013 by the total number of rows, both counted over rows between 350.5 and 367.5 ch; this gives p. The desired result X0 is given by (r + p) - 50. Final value -49.0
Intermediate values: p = 0.24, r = 0.76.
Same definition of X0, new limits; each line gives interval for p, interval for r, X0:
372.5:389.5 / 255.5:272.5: -49.8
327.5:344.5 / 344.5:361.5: -48.9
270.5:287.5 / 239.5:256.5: -49.1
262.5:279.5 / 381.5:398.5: -49.4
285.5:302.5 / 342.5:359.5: -49.2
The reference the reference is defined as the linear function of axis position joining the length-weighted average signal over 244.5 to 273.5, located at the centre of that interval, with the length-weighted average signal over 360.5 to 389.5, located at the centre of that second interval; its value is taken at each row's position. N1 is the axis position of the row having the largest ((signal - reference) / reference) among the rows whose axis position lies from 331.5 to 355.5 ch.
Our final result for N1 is 343.0 ch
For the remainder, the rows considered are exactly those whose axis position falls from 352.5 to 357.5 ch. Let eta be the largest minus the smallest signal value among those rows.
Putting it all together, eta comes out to 0.81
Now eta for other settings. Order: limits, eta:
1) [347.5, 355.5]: 1.00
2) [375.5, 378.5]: 0.45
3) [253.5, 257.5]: 1.52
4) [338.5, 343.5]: 1.44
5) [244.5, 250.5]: 1.16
